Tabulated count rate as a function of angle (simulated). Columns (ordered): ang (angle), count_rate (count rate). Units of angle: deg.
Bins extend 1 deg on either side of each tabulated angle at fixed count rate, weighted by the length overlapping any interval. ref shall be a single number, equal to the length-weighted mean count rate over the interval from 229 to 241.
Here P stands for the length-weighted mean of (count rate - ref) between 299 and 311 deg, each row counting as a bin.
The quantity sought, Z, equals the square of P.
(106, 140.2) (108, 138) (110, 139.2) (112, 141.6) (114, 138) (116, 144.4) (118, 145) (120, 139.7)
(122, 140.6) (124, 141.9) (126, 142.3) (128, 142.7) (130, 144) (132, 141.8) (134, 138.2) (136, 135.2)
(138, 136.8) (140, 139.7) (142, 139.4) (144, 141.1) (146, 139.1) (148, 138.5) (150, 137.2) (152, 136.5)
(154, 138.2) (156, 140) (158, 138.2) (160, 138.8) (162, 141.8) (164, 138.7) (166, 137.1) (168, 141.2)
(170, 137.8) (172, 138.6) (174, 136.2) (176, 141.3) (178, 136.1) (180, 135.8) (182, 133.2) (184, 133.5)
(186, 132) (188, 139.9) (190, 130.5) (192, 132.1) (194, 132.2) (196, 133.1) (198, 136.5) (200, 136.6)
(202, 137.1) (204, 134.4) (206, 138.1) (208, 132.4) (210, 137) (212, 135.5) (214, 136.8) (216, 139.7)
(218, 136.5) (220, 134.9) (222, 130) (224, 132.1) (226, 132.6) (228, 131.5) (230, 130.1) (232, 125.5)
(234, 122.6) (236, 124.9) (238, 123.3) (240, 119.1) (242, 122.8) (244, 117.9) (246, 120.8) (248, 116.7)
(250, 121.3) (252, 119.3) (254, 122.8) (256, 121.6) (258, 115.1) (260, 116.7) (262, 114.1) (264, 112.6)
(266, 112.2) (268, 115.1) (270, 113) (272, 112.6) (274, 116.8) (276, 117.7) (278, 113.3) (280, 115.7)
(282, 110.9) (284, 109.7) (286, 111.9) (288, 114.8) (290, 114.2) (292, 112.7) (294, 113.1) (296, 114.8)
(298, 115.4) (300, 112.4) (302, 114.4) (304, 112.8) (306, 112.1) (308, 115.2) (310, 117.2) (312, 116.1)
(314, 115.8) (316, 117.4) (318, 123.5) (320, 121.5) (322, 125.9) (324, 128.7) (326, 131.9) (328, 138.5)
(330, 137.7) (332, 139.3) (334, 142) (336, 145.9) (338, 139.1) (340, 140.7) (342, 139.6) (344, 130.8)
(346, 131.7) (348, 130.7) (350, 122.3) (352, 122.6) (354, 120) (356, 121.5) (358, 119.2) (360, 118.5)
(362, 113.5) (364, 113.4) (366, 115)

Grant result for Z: 105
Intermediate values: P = -10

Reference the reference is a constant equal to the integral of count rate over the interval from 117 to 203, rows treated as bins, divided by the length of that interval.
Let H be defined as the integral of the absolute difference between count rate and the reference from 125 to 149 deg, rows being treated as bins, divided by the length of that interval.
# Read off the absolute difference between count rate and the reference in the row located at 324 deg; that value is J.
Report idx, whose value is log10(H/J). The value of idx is -0.6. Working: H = 2.5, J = 9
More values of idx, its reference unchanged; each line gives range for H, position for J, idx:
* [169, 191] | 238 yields -0.7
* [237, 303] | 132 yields 0.8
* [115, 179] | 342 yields 0.2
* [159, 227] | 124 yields -0.1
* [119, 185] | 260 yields -1.0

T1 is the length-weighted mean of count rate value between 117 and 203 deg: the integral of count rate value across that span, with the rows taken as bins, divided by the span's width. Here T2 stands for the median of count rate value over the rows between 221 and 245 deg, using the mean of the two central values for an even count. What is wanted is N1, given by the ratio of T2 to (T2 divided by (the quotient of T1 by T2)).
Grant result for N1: 1.10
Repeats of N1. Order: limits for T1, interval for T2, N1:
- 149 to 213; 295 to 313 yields 1.19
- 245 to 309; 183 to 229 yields 0.86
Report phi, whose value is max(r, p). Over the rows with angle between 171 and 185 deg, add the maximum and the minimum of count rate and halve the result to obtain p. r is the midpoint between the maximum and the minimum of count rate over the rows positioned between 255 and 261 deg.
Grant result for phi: 137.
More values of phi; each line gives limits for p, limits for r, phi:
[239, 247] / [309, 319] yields 120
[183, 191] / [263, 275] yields 135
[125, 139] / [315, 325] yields 140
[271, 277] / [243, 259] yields 119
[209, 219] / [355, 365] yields 138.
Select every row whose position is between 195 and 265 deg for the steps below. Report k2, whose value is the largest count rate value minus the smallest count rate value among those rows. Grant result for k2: 27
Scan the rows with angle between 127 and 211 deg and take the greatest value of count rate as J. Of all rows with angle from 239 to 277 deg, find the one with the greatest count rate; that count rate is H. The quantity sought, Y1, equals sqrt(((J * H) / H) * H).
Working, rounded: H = 122.8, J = 144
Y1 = 133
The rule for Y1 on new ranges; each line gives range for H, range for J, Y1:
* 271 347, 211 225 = 143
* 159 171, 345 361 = 137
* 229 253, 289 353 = 138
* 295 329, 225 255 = 136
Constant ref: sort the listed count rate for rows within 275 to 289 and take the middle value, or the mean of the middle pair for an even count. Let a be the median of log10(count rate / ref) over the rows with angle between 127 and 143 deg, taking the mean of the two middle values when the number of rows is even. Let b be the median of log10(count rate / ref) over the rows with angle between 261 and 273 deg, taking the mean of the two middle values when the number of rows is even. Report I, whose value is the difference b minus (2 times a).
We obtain -0.18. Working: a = 0.09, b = -0.002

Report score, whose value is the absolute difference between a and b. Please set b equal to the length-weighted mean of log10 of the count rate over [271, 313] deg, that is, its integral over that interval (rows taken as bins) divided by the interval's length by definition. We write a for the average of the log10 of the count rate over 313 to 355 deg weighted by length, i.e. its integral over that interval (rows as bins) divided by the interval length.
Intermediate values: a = 2.12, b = 2.057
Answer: 0.06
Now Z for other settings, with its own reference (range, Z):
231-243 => 1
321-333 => 89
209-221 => 156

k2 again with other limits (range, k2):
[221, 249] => 16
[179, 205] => 9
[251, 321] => 14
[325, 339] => 14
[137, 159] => 5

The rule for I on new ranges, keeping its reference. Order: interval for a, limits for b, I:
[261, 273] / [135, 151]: 0.09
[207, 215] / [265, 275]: -0.16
